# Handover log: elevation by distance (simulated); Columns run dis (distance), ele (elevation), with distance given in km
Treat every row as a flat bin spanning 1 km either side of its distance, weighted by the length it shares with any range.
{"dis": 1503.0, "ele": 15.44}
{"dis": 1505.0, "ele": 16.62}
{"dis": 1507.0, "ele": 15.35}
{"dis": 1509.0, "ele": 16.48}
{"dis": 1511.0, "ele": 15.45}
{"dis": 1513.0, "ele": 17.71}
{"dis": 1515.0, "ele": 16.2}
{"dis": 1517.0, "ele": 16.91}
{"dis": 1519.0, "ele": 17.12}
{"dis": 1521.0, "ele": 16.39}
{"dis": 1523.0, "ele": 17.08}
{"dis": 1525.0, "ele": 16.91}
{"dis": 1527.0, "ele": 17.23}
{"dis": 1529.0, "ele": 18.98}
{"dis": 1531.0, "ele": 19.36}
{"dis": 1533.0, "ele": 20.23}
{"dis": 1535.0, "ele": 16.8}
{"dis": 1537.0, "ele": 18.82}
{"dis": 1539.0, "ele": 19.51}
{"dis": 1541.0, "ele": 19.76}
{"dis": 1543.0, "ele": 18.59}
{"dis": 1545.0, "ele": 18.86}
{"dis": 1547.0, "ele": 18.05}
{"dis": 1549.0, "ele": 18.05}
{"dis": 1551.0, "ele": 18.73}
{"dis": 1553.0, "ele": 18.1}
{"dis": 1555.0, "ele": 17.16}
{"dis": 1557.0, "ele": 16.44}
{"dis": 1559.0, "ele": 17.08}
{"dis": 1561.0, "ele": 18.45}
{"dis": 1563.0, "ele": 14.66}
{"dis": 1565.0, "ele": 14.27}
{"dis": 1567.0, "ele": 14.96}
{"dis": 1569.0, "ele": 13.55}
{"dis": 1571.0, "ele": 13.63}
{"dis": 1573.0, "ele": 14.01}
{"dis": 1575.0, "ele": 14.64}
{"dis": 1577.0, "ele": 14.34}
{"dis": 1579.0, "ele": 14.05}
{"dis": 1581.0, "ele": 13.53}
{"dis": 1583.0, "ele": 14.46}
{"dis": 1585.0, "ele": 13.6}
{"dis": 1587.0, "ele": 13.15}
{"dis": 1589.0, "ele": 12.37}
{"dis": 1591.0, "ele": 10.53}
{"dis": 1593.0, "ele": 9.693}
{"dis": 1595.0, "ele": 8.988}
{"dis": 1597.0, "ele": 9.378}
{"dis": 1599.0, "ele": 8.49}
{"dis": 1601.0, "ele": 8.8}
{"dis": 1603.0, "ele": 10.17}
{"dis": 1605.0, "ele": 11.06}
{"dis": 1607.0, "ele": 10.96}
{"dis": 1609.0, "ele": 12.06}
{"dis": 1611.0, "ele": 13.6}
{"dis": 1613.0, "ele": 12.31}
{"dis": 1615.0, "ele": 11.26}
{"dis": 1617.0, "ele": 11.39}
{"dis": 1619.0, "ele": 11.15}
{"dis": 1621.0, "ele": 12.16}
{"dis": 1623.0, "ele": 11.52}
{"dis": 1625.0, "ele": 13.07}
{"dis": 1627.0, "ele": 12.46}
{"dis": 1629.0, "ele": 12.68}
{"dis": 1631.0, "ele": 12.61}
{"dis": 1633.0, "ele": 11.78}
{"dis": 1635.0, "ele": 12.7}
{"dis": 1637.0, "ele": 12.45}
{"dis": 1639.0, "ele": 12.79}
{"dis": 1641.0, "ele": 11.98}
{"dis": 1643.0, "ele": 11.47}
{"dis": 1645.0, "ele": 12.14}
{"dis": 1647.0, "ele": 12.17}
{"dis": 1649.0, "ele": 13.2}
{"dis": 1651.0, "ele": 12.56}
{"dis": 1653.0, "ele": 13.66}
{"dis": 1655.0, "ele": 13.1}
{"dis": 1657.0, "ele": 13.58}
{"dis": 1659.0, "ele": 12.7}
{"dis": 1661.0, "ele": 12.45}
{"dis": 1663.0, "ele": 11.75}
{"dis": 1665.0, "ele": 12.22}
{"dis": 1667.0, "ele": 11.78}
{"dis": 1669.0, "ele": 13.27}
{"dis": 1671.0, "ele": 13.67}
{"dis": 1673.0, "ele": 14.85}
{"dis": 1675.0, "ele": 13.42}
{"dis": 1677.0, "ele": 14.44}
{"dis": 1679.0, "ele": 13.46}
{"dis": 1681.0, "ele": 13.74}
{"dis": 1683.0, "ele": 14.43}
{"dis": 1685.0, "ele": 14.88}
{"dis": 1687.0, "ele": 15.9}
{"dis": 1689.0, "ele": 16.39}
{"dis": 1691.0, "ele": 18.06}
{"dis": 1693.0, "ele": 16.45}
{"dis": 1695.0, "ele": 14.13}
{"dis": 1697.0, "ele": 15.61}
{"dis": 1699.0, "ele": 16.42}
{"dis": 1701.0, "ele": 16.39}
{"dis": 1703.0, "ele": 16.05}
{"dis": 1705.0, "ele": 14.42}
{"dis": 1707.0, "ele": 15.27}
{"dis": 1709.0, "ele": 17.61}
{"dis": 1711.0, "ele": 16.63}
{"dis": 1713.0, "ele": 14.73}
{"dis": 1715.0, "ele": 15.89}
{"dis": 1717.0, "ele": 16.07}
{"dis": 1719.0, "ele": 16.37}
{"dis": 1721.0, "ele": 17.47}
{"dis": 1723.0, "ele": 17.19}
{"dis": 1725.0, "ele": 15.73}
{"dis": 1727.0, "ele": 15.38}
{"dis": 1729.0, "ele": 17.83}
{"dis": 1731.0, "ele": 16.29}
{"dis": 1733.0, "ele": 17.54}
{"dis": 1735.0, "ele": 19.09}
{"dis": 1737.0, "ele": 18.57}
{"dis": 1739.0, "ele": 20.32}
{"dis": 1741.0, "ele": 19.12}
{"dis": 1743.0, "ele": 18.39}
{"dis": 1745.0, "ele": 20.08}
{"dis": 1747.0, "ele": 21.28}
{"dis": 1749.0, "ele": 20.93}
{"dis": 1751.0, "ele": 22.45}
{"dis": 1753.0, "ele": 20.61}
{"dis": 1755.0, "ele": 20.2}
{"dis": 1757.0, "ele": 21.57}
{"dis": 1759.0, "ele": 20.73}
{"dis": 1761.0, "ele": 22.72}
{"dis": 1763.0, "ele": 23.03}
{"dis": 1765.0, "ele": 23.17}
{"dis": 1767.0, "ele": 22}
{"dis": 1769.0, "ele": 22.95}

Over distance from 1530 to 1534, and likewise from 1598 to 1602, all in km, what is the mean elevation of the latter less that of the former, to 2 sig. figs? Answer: -11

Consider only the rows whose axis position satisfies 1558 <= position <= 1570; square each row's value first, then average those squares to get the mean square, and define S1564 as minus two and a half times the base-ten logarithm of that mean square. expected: -6.0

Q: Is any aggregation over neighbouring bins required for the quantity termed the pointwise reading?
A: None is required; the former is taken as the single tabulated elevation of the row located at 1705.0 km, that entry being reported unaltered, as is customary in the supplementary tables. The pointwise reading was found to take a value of 14.42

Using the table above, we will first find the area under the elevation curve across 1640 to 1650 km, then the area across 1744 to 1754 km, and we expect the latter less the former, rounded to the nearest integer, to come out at 89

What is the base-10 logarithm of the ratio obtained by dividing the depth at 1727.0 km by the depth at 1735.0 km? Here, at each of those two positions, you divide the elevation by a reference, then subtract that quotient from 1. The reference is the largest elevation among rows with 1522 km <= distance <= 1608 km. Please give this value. 0.63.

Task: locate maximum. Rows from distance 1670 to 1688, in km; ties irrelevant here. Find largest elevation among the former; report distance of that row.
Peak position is 1687.0 km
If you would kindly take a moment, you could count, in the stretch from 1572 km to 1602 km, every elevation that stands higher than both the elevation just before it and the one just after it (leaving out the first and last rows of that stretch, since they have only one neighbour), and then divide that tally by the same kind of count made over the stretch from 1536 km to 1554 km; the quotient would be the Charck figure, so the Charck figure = 1.00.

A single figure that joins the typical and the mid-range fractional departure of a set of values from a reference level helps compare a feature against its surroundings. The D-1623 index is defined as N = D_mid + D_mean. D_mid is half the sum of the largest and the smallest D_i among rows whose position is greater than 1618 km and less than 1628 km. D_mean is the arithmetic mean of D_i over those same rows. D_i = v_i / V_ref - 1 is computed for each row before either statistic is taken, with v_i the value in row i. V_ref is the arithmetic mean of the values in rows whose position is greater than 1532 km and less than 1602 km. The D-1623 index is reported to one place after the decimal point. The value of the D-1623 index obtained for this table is -0.4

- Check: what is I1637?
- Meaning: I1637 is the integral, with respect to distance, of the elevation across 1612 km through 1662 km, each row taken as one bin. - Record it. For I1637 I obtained 619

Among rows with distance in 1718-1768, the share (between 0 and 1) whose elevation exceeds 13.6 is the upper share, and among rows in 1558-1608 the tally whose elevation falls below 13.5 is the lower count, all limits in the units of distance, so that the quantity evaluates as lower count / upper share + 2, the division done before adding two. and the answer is 13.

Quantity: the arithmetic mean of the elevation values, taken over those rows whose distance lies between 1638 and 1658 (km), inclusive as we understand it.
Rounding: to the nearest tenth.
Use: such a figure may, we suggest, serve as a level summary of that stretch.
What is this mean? 12.7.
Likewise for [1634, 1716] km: 14.1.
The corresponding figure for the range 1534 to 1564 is 17.9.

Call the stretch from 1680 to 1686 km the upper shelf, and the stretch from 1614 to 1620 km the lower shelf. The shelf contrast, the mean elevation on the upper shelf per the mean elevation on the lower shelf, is 1.3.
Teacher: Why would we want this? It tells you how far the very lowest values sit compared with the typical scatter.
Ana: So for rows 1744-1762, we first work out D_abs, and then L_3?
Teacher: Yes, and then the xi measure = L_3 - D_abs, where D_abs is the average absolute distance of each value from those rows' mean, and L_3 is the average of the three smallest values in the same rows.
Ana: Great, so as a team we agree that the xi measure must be 19.6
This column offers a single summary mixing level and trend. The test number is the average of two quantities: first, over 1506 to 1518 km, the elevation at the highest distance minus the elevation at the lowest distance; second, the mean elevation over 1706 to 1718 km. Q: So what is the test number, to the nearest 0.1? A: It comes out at 8.8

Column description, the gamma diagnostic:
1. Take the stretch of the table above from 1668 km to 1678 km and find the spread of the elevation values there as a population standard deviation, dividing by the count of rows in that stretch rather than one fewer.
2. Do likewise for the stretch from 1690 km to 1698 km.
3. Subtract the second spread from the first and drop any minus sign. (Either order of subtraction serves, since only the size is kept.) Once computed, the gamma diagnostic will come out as 0.81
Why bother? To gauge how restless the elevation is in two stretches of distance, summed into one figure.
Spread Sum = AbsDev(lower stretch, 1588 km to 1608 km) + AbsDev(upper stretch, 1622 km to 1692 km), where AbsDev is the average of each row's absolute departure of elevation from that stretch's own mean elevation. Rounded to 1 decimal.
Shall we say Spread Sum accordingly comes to 2.0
